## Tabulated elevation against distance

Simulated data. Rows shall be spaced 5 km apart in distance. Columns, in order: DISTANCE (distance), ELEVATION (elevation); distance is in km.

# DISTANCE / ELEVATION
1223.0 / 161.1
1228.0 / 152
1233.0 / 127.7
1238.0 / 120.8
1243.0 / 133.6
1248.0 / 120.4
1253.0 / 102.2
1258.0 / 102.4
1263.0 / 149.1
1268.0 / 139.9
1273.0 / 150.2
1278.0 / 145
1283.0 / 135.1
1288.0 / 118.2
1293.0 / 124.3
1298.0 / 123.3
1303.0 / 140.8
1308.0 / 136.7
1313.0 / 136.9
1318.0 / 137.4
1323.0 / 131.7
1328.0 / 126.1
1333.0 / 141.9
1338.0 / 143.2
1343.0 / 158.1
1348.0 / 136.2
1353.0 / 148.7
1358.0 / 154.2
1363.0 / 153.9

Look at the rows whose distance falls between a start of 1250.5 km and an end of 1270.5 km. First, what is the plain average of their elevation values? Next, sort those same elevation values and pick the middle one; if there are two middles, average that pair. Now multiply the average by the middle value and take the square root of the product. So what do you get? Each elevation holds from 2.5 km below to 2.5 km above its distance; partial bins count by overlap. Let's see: 122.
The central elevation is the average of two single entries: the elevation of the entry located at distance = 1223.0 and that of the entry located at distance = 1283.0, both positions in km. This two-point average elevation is 148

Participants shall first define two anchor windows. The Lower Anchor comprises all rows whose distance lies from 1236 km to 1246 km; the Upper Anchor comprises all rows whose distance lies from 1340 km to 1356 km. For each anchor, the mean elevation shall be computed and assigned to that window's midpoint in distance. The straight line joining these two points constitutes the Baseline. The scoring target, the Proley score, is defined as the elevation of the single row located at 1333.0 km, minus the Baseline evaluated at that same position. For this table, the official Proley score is -3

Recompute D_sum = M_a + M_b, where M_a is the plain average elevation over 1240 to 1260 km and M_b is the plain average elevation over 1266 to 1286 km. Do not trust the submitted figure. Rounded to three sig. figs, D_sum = 257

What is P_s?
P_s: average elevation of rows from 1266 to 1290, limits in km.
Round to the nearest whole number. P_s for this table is 138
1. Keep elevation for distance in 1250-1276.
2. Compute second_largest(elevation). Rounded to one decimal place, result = 149.1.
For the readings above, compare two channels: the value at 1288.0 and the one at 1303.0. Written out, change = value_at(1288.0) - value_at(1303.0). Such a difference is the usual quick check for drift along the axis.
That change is -22.6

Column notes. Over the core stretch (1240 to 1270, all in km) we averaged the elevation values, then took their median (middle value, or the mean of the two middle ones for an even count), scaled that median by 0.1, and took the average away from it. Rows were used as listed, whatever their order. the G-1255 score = -112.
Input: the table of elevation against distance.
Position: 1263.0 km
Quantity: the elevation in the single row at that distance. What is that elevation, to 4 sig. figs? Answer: 149.1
